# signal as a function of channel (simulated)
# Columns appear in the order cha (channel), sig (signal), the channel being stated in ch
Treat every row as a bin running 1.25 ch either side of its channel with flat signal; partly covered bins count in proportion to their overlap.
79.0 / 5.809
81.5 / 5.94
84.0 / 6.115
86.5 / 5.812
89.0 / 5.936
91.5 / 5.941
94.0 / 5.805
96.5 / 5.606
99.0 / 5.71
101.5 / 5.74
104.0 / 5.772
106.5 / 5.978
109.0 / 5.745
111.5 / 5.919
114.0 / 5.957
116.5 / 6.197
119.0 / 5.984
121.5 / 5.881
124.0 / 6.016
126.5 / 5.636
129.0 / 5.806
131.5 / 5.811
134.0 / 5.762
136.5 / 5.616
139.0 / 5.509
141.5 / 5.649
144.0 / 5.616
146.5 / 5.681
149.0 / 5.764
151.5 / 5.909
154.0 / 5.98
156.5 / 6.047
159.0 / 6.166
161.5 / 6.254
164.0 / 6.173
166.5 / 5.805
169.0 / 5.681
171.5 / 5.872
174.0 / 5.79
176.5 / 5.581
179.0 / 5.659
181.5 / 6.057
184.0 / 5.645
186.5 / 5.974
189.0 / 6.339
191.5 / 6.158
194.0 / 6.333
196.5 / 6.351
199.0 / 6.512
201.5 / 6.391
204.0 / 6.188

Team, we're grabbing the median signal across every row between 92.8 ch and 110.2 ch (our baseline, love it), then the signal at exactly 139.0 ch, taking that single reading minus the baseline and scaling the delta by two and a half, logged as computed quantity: -0.59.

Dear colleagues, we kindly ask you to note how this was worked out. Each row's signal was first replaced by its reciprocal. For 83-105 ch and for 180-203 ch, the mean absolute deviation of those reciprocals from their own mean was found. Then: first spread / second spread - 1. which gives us -0.41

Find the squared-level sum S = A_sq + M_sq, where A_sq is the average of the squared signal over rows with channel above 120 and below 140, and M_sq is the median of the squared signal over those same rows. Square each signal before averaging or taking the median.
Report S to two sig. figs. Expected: 67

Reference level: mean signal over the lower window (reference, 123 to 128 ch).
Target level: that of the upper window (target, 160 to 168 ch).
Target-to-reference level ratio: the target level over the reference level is 1.04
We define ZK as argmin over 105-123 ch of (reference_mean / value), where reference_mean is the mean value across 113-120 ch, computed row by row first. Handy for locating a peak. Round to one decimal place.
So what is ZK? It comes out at 116.5 ch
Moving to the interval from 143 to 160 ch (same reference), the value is 159.0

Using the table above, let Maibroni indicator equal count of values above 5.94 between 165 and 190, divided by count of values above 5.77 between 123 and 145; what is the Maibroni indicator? 1.0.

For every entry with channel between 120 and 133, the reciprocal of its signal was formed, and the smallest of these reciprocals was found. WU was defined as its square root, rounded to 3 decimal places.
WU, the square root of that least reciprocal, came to 0.408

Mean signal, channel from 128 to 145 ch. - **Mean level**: 5.68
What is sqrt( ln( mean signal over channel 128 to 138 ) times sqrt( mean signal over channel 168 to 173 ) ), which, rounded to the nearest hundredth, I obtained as 2.05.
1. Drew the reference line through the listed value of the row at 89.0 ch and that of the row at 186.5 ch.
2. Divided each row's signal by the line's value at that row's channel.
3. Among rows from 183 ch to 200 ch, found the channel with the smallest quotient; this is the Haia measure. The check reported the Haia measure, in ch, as 184.0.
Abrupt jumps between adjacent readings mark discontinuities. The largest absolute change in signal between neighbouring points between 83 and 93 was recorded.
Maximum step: 0.30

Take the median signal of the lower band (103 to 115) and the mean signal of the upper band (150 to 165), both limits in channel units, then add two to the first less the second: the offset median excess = 1.8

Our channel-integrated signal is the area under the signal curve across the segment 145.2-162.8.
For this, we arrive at 105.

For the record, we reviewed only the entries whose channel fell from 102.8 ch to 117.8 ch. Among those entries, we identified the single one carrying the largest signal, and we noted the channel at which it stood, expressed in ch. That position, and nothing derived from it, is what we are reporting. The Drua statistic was 116.5 ch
